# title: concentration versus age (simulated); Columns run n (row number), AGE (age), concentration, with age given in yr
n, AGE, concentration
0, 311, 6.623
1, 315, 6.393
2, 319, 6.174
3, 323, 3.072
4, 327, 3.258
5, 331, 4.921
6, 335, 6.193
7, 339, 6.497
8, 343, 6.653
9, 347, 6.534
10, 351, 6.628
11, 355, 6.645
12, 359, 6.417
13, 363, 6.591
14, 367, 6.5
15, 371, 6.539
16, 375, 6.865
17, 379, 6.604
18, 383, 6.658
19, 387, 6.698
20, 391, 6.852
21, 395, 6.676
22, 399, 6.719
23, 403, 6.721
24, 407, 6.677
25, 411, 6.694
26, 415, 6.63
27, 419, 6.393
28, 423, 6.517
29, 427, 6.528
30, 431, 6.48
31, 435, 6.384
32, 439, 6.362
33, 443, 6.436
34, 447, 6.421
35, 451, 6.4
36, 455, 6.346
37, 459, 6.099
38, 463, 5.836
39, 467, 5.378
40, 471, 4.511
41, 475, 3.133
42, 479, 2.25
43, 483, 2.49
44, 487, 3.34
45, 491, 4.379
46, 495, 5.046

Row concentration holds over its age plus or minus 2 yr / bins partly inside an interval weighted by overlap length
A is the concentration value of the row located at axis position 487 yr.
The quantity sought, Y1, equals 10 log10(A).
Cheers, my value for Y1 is 5.2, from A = 3.34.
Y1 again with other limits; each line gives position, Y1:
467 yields 7.3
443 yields 8.1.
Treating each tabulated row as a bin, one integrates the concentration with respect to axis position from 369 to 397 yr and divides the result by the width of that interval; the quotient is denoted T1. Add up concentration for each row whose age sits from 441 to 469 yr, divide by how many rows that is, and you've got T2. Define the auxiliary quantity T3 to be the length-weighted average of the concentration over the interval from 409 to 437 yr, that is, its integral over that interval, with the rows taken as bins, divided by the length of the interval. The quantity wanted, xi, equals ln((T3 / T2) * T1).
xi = 2.0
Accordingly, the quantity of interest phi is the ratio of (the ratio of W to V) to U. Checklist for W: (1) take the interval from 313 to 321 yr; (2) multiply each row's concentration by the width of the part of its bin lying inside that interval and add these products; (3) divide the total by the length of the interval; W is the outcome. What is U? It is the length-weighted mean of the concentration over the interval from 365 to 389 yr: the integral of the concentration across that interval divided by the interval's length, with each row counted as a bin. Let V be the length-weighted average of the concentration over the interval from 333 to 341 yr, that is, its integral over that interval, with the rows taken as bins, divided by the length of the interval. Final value 0.149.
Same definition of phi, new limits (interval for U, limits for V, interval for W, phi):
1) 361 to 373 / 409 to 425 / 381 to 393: 0.157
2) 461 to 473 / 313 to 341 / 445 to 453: 0.234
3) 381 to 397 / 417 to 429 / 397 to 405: 0.154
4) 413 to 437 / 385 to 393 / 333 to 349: 0.147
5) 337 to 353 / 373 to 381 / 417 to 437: 0.146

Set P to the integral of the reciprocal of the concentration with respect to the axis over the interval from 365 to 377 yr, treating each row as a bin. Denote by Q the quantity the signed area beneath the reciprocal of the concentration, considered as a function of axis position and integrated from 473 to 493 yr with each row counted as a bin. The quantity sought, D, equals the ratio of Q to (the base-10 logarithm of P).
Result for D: 26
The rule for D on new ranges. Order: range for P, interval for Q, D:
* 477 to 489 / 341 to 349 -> 2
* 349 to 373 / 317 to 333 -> 7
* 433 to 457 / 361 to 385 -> 6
